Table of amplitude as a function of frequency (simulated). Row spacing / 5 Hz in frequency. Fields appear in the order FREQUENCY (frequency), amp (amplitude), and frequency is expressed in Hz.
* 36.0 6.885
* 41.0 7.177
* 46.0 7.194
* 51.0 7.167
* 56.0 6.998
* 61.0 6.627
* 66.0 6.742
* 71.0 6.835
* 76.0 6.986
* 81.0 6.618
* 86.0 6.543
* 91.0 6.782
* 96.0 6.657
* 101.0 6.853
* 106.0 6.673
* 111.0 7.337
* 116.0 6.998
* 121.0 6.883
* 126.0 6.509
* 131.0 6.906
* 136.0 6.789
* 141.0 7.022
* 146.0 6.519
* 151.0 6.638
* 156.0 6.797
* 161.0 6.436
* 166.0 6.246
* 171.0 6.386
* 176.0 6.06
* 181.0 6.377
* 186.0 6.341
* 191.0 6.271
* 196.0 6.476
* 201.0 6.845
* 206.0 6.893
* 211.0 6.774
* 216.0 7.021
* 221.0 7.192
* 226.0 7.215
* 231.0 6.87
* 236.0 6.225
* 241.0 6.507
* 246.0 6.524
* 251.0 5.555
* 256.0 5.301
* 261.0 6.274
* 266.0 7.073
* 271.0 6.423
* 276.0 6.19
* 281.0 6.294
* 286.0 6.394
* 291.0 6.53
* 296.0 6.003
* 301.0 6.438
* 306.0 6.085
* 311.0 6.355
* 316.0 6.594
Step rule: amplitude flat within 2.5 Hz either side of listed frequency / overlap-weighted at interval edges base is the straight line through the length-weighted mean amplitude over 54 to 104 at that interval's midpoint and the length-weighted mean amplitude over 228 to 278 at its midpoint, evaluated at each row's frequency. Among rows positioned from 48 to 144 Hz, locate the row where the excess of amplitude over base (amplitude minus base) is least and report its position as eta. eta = 86.0 Hz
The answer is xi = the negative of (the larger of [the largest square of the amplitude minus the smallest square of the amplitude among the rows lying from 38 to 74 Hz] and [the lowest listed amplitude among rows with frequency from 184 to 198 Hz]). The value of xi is -7.8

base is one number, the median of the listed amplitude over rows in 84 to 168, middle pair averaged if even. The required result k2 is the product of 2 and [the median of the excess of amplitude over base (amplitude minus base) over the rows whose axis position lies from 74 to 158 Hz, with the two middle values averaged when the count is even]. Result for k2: 0.01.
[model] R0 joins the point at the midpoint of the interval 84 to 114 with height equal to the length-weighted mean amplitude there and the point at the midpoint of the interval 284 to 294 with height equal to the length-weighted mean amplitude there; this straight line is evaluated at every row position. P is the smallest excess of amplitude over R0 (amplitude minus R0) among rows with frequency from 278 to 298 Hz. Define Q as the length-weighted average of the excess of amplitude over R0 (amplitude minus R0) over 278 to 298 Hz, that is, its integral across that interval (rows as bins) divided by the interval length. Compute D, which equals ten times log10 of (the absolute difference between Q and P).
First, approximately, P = -0.43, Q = -0.1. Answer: -5.4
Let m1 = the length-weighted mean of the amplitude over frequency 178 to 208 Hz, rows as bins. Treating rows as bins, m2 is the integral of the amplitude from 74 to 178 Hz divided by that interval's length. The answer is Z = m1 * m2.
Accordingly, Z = 43.7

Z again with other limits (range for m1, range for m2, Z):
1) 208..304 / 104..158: 44.1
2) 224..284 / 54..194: 42.5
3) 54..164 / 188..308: 43.9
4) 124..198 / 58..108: 43.9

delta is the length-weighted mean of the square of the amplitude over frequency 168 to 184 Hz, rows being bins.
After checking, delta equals 39.4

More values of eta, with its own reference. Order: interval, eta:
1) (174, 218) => 176.0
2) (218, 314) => 256.0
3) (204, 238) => 236.0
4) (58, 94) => 86.0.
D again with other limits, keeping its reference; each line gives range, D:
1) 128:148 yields -5.6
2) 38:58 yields -9.3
